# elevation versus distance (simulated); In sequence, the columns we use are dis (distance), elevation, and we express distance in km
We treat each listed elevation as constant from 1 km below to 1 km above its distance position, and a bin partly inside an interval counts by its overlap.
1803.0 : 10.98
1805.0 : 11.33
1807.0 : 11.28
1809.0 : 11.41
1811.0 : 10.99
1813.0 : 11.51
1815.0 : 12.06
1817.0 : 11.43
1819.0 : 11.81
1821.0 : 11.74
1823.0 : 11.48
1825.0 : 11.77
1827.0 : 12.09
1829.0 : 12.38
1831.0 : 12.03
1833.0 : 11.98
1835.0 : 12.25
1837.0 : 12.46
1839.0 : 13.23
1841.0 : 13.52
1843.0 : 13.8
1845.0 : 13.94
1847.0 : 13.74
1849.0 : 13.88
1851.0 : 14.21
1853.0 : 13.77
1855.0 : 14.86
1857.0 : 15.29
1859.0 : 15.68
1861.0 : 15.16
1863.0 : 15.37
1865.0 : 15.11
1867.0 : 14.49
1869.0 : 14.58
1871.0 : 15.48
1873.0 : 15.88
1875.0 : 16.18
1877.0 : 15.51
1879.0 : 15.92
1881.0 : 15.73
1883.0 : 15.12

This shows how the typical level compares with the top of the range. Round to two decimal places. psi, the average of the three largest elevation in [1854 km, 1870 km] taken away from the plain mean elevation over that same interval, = -0.38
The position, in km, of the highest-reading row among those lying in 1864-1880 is 1875.0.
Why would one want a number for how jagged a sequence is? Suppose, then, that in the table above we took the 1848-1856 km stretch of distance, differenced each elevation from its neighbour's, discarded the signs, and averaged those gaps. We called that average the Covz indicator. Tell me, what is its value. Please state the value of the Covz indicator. 0.62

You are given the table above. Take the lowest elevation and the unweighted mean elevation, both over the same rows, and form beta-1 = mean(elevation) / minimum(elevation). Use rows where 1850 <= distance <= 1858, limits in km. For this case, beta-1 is 1.06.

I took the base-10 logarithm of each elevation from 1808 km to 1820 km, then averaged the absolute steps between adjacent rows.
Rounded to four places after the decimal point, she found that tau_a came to 0.0188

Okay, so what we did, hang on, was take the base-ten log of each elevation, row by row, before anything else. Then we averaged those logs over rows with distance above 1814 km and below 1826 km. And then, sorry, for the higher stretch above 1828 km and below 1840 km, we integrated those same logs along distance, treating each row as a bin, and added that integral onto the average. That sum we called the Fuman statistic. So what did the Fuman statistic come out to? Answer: 14.2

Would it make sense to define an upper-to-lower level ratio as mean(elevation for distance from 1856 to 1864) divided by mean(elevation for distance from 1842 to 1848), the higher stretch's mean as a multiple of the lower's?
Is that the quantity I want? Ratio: 1.11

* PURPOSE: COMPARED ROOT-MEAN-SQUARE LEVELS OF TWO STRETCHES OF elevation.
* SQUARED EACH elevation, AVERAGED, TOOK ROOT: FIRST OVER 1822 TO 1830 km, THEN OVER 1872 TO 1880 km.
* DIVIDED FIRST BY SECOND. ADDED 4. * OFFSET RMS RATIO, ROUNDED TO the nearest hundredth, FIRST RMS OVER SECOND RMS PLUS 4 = 4.75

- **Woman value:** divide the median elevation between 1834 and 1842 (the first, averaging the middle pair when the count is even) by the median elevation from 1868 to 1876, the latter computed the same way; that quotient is 0.82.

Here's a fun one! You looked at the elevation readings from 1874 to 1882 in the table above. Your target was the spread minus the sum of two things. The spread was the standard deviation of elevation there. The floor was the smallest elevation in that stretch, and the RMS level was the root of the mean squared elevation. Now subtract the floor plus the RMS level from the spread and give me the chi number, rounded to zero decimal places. -31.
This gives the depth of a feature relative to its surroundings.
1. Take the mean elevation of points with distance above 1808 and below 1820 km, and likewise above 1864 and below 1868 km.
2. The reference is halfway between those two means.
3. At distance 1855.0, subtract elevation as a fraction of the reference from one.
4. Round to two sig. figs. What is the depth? -0.13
